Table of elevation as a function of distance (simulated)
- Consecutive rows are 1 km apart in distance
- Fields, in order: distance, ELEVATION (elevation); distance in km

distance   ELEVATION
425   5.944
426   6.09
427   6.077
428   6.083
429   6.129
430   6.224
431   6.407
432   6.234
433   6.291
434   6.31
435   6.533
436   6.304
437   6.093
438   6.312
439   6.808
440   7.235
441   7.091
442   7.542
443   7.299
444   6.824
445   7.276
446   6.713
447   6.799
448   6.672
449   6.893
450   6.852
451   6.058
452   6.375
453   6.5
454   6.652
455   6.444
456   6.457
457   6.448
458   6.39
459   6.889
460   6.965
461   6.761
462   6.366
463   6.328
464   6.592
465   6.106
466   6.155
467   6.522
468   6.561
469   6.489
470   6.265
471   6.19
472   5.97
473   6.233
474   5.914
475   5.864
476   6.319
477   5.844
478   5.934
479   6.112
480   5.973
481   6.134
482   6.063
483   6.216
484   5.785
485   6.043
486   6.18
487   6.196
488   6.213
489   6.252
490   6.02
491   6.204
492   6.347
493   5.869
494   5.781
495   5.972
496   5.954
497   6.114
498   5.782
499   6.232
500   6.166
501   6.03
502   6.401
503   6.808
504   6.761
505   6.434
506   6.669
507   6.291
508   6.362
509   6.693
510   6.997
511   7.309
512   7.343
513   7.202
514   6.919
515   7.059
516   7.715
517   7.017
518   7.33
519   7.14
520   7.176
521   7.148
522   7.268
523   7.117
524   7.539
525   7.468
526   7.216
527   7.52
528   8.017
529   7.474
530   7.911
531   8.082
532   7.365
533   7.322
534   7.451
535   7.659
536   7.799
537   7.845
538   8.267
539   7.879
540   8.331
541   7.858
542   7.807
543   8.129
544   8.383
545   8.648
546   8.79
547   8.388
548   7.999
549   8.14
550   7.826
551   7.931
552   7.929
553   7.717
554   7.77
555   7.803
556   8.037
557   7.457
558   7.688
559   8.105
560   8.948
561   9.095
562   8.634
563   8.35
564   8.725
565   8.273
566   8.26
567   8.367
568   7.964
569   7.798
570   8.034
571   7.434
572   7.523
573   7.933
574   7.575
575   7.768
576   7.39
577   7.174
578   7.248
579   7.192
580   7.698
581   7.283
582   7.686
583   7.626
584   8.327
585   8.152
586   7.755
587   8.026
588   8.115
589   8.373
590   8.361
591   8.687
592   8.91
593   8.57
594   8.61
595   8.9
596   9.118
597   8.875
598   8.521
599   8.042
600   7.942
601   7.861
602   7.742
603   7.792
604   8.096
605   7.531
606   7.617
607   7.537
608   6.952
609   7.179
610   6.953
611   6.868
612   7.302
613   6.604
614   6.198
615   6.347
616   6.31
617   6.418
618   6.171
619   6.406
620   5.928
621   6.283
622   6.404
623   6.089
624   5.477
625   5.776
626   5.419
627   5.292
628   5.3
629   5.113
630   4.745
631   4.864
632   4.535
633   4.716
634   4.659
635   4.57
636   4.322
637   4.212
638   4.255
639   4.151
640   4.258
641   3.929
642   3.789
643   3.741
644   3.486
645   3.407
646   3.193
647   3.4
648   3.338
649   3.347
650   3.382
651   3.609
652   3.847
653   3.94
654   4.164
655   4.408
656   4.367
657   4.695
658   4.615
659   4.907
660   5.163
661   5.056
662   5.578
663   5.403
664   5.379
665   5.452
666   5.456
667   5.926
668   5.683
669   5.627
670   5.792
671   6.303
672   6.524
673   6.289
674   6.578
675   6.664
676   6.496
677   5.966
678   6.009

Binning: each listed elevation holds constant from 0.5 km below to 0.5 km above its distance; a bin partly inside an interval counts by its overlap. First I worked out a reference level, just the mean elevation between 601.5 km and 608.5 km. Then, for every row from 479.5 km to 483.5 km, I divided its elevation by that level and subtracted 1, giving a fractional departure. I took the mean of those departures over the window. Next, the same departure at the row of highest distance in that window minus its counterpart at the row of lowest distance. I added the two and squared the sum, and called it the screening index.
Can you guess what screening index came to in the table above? 0.028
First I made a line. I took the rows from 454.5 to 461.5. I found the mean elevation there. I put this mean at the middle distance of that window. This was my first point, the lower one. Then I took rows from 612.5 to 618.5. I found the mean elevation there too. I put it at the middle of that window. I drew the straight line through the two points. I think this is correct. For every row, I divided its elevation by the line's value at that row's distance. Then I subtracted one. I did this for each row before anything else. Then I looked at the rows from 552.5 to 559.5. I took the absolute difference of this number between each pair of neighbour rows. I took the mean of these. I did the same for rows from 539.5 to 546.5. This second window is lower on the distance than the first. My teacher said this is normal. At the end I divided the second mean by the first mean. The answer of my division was 0.97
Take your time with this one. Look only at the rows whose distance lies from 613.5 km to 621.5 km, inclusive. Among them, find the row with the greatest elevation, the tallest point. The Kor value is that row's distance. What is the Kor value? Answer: 617 km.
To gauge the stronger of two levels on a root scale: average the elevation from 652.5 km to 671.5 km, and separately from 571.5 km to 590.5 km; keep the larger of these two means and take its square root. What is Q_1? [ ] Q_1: 2.78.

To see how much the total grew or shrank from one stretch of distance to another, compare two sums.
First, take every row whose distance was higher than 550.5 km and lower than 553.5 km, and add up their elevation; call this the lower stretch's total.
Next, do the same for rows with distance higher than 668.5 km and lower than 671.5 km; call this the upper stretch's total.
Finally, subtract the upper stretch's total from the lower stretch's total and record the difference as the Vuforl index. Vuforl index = 5.9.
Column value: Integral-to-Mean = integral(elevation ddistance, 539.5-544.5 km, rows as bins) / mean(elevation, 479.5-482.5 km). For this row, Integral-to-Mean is 6.7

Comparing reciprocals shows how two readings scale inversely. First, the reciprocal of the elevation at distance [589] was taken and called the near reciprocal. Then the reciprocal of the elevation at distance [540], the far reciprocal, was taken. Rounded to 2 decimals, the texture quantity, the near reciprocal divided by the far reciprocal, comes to 0.99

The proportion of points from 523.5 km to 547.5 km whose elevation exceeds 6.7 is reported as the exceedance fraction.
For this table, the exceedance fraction 1.0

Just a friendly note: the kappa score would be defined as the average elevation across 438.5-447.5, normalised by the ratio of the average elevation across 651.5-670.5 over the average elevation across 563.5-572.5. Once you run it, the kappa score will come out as 11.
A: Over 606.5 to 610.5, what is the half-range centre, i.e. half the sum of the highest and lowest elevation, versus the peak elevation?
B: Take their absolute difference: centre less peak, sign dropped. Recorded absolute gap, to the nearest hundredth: 0.29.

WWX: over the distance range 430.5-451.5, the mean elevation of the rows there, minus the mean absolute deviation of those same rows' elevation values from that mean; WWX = 6.3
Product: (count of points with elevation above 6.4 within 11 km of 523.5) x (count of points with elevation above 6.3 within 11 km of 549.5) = 484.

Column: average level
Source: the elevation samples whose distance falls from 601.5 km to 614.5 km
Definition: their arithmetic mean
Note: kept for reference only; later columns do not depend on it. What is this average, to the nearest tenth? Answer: 7.3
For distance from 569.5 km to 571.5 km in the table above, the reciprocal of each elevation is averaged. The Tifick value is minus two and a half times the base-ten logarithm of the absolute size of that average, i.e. 2.22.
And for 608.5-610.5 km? 2.12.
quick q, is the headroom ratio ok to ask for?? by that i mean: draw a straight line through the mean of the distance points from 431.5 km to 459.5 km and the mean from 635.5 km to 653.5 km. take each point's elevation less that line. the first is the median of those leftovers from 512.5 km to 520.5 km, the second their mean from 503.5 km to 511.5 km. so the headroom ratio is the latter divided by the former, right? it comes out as 0.61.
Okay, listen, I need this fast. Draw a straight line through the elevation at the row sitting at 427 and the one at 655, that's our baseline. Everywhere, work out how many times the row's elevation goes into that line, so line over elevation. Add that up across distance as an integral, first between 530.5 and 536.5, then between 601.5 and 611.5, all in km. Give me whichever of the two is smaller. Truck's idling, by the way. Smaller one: 4.2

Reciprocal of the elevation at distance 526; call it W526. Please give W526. 0.139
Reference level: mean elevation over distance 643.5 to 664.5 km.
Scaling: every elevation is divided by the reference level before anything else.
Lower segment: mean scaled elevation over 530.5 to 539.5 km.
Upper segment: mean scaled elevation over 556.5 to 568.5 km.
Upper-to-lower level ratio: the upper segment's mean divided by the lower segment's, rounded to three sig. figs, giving 1.08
